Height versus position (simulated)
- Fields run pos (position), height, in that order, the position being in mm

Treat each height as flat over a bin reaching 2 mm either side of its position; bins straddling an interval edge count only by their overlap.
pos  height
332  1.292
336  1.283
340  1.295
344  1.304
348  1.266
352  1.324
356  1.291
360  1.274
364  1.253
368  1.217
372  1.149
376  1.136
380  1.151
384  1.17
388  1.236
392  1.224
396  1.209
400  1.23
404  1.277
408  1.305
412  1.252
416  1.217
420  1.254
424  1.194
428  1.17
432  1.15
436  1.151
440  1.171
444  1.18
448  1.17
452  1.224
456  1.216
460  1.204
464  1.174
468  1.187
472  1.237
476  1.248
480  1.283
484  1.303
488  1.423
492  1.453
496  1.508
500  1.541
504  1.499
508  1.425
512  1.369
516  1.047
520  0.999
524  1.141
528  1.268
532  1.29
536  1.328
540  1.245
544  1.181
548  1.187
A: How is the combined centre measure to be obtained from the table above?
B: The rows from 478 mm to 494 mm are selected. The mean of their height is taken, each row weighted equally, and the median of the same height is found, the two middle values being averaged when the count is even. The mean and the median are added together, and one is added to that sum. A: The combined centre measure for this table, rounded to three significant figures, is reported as 3.73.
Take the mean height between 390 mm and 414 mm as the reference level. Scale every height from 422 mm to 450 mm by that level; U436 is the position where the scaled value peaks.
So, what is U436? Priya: 424 mm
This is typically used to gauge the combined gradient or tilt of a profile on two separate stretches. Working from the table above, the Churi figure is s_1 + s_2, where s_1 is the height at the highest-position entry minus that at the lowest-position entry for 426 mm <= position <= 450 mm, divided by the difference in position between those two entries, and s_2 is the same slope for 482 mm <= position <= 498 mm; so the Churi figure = 0.017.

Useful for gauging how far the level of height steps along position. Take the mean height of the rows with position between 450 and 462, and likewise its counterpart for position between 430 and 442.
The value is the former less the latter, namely 0.06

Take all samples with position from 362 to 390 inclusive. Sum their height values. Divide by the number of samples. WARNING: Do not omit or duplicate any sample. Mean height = 1.19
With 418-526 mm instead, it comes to 1.26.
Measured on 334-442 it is 1.23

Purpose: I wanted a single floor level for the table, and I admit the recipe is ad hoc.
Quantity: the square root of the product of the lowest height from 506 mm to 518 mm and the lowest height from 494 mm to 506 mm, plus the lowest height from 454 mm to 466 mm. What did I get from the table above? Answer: 2.43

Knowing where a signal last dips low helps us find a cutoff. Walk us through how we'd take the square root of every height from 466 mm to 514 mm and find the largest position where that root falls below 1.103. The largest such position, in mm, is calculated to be 468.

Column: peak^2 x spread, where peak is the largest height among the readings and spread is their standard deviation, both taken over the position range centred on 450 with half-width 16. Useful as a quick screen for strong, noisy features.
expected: 0.04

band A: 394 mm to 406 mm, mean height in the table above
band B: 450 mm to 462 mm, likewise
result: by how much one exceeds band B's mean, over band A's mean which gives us -0.17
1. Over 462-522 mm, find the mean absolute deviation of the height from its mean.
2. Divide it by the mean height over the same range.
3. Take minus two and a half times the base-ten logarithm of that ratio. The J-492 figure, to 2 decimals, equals 2.45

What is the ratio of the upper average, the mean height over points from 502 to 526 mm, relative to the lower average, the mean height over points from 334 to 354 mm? 0.96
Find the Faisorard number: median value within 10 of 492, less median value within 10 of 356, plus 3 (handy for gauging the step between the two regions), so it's 3.18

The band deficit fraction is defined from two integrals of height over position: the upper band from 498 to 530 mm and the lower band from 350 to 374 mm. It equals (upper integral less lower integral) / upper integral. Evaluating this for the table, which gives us 0.27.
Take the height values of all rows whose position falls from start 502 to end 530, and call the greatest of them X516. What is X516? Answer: 1.499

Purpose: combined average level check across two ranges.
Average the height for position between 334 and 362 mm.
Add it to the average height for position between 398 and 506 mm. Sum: 2.56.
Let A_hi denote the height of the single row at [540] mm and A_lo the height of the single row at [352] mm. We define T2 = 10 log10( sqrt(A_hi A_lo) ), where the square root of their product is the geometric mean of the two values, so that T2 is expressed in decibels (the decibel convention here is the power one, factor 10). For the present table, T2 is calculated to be 1.09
